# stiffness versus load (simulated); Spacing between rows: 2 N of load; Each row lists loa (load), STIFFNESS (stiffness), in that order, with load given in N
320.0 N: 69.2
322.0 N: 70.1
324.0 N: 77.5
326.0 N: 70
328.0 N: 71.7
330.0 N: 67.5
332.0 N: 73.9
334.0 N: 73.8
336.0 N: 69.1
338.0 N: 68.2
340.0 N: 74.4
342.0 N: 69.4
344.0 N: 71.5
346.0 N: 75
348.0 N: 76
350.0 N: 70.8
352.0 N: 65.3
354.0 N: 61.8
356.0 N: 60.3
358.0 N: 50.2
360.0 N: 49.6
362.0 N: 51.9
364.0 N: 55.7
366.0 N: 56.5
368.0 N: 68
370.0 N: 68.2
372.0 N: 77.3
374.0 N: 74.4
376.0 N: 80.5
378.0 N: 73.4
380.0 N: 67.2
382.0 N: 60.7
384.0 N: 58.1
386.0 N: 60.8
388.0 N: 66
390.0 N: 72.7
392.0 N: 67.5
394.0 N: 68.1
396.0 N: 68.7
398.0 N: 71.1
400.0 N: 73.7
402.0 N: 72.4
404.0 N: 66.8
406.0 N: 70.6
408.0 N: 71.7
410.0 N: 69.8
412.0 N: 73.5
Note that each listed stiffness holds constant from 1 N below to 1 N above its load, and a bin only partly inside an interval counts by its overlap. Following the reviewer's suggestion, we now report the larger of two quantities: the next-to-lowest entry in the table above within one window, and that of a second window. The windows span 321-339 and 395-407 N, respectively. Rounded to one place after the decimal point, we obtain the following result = 68.7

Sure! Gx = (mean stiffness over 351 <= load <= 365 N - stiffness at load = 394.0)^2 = 137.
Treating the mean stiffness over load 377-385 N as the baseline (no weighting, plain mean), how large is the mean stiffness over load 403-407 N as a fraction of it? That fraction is 1.06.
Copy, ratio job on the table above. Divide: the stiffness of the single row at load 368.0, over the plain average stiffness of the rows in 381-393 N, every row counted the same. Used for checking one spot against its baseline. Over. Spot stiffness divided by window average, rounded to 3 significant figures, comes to 1.06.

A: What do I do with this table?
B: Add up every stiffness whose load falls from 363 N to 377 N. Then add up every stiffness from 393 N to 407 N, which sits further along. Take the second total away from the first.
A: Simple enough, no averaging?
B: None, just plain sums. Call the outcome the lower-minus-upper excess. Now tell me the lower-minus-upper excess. -11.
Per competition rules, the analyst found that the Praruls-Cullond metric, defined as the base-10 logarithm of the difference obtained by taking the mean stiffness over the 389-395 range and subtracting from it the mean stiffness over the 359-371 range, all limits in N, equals 1.0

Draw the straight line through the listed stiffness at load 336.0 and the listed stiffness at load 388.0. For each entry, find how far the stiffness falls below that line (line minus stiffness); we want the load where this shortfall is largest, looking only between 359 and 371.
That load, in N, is 360.0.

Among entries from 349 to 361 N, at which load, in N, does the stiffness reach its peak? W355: 350.0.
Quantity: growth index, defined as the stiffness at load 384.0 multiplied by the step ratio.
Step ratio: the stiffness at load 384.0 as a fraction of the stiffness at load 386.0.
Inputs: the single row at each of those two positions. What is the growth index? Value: 56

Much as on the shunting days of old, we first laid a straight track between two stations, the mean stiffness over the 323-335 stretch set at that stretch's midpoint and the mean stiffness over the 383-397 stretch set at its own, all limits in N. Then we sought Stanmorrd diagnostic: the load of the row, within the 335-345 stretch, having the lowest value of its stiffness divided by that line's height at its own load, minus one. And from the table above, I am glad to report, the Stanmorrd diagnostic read 338.0 N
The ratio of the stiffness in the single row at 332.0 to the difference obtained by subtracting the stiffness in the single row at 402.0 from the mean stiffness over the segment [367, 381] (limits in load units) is 235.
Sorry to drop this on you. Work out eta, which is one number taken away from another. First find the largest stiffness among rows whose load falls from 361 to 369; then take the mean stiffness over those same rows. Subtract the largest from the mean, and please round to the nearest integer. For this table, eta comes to -10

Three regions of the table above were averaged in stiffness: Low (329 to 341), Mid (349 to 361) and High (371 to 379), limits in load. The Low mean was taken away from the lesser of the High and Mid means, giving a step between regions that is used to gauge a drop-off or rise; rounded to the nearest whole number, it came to -11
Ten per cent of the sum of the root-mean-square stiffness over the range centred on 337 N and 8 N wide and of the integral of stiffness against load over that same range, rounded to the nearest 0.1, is 64.2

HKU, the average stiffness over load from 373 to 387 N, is 67.9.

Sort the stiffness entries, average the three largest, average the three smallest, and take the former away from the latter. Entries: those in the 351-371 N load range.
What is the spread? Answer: -16.6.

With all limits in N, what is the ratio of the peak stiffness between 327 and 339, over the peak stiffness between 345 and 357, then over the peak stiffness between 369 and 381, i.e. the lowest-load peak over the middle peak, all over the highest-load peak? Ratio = 0.0121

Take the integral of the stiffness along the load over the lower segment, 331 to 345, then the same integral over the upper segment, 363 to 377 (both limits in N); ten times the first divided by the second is 10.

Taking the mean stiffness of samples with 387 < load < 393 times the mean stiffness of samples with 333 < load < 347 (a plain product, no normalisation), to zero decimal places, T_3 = 4923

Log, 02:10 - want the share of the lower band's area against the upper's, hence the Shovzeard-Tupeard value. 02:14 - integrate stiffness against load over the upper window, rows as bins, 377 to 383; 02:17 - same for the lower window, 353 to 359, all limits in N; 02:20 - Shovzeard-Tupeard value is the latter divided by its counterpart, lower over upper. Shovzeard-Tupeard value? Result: 0.86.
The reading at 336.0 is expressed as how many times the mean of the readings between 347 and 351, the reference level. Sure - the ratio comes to 0.94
